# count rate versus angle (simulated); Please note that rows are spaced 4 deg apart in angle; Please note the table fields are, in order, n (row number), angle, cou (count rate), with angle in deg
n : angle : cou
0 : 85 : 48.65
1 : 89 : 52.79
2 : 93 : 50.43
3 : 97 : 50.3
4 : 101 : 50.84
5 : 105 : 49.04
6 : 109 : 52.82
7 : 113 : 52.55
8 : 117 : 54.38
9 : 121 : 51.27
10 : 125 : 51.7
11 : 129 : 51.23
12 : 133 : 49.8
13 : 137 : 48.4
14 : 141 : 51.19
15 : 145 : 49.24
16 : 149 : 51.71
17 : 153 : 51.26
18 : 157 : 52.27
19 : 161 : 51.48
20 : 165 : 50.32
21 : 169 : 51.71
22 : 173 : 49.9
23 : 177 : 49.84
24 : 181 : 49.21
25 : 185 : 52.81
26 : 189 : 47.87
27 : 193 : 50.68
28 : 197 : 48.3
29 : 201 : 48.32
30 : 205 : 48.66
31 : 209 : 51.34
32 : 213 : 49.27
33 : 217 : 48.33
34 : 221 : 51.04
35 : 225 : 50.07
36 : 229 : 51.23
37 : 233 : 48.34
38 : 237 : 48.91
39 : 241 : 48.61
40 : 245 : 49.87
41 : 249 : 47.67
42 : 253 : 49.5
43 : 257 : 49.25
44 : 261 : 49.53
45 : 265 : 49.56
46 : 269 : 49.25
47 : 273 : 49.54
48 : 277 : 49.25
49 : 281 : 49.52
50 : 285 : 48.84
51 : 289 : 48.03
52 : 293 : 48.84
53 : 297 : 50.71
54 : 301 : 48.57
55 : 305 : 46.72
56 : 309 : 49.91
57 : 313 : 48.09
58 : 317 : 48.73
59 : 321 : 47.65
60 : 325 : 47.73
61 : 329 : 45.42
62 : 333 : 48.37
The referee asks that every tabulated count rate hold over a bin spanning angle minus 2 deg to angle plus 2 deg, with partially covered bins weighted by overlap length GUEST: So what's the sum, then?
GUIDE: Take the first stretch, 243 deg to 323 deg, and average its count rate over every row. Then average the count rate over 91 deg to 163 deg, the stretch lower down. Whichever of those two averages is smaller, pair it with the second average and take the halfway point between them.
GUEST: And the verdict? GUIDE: 50.03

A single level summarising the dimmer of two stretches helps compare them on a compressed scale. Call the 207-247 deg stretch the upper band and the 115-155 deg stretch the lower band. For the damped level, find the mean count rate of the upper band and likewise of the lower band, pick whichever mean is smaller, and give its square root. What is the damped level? 7.05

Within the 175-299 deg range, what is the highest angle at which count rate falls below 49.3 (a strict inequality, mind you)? 293 deg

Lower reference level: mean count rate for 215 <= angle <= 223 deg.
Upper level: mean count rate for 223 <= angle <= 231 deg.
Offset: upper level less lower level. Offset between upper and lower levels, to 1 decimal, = 1.0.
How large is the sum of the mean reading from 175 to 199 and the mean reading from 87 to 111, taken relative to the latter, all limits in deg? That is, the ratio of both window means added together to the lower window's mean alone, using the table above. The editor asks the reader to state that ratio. 1.975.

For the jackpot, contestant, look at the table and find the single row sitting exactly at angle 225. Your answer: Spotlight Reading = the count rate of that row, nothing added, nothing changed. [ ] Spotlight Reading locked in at 50.07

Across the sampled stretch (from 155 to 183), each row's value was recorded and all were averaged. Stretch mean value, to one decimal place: 50.7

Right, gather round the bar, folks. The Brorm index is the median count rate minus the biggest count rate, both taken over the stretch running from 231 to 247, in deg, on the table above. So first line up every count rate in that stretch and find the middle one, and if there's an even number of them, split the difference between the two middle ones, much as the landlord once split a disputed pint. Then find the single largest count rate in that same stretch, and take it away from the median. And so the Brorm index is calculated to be -1.1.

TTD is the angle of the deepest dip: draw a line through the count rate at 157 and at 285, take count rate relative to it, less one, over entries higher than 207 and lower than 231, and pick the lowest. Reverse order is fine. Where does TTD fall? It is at 217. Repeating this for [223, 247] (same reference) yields 233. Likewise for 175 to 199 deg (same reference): 189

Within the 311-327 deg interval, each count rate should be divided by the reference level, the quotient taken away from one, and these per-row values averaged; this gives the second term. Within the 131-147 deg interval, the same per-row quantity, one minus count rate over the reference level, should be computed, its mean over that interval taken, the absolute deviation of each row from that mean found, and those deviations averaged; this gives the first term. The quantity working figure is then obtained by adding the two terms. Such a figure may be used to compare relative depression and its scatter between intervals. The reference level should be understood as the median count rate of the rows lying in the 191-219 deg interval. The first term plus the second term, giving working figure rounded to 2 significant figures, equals 0.030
